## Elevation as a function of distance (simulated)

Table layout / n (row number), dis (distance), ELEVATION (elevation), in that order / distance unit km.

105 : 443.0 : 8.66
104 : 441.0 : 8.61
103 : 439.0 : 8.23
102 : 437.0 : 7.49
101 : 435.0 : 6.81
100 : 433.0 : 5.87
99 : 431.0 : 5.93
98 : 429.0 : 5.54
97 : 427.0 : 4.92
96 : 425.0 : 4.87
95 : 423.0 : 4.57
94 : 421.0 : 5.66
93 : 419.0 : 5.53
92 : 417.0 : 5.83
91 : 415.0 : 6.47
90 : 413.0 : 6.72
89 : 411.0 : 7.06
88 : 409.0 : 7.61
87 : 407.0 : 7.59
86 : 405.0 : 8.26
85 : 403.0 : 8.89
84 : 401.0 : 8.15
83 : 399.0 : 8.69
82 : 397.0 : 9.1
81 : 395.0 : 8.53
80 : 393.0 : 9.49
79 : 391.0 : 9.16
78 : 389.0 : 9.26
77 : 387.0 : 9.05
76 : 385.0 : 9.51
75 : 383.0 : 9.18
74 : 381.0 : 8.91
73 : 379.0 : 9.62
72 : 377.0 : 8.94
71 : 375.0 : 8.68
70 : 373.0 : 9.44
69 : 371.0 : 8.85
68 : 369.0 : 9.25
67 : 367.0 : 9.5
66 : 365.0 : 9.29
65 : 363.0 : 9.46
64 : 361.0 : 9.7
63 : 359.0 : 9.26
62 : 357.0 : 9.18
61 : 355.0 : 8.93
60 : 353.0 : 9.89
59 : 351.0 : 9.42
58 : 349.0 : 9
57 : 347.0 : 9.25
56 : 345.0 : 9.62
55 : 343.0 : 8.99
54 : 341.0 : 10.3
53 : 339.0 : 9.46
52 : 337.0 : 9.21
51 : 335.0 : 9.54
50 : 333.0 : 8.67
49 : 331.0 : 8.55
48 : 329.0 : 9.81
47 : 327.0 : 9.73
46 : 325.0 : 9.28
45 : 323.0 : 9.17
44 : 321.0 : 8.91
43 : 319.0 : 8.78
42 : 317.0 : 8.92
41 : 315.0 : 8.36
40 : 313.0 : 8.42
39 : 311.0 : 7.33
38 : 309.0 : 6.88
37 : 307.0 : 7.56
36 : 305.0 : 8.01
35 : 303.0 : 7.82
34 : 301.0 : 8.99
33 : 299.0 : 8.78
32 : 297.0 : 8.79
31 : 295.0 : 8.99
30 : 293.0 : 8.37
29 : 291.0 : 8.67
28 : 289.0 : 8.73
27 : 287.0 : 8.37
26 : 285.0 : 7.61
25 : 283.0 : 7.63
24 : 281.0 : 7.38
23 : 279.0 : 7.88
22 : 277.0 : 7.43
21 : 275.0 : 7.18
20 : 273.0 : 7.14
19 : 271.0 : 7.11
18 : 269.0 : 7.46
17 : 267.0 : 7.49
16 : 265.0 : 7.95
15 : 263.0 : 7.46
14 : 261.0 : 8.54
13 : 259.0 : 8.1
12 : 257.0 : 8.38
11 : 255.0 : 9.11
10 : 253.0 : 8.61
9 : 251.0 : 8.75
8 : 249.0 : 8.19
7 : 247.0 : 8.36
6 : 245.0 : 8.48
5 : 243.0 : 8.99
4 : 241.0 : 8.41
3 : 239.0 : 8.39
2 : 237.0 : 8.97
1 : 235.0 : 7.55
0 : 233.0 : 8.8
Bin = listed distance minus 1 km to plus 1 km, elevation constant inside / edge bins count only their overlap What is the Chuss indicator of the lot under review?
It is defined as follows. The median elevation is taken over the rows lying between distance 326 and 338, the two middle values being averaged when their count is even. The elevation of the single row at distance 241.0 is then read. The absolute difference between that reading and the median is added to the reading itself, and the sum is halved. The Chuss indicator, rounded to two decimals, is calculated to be 4.69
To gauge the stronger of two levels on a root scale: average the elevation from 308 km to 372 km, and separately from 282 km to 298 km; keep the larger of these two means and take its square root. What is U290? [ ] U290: 3.02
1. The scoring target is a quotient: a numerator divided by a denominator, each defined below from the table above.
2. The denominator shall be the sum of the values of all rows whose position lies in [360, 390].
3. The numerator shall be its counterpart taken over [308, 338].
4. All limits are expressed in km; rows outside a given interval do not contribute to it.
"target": 0.95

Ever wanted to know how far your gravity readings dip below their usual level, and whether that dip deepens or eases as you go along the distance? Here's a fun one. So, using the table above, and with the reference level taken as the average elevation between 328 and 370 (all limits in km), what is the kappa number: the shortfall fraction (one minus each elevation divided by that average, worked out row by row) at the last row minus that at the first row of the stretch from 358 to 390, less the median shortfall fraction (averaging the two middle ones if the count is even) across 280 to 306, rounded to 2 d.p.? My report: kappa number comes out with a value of -0.10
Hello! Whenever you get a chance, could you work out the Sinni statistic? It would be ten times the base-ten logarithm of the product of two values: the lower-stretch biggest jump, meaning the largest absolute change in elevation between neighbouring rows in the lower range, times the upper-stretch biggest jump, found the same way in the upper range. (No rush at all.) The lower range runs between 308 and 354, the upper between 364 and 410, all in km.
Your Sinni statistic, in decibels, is 1.0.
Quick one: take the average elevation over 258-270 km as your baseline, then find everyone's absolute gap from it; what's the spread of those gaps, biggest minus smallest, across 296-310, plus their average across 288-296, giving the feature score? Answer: 2.0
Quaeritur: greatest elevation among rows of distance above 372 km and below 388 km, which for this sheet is 9.62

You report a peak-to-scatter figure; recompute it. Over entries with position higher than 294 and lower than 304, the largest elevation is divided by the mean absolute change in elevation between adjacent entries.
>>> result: 23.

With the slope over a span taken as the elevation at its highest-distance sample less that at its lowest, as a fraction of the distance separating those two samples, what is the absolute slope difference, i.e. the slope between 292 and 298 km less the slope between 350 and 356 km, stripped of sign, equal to 0.23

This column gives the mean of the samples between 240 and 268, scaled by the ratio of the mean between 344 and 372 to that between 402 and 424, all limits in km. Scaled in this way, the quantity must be 12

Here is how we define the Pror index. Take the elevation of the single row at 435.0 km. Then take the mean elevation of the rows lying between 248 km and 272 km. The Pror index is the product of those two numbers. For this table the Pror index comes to 55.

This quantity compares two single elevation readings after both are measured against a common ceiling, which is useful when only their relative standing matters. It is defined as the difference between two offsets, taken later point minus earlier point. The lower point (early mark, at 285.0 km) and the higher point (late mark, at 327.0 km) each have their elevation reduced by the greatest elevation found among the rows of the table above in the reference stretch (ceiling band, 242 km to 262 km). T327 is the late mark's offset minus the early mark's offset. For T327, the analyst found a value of 2.12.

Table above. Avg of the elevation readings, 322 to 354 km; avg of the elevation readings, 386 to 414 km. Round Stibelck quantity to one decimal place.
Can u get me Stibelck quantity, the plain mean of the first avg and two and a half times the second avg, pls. 15.2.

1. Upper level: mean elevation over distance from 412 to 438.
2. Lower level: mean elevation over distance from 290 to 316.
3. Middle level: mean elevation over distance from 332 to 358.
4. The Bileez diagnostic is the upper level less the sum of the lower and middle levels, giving -11.7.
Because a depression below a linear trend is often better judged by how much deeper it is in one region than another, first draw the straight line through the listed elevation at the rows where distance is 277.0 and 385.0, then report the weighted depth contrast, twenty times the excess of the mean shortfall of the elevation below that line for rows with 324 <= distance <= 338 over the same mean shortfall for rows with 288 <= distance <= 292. 5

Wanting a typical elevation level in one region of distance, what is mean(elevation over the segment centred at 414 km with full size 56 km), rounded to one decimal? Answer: 7.3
